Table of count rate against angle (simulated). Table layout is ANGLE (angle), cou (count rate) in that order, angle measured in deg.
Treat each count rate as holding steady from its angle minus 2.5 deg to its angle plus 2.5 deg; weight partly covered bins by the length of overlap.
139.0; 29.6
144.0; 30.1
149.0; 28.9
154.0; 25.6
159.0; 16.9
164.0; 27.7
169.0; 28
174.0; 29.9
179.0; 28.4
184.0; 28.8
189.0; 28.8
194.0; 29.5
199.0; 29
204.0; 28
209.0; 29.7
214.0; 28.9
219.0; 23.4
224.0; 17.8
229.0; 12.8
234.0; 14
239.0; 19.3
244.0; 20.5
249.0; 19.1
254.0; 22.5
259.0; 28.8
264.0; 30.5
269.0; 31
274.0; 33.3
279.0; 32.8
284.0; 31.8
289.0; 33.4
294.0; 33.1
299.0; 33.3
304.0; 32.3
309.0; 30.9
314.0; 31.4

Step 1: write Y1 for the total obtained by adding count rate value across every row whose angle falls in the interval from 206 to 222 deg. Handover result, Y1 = 82.0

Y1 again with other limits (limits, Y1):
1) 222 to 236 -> 44.6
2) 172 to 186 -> 87.1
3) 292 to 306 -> 98.7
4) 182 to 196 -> 87.1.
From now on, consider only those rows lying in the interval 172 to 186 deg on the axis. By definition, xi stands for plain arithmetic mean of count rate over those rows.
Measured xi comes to 29.0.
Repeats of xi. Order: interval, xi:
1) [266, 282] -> 32.4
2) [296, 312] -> 32.2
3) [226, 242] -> 15.4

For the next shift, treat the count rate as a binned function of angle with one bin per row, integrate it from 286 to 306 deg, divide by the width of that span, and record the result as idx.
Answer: 33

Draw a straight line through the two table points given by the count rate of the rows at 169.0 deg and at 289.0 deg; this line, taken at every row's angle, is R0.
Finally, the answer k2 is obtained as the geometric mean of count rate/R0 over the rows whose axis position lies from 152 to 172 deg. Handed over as 0.87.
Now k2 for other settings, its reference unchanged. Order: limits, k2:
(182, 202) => 1.00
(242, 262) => 0.71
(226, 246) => 0.53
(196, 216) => 0.97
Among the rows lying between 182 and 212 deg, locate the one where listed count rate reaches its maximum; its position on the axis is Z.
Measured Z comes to 209.0 deg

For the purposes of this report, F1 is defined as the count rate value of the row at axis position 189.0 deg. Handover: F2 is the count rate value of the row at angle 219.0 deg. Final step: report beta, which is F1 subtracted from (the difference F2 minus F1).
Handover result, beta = -34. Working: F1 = 28.8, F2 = 23.4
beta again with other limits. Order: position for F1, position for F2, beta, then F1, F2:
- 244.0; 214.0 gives -12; 20.5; 28.9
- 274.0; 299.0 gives -33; 33.3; 33.3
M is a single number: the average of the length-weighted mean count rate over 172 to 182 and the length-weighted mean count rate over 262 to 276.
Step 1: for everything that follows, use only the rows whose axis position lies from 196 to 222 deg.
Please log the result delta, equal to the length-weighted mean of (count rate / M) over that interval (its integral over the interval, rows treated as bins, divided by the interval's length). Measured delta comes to 0.91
